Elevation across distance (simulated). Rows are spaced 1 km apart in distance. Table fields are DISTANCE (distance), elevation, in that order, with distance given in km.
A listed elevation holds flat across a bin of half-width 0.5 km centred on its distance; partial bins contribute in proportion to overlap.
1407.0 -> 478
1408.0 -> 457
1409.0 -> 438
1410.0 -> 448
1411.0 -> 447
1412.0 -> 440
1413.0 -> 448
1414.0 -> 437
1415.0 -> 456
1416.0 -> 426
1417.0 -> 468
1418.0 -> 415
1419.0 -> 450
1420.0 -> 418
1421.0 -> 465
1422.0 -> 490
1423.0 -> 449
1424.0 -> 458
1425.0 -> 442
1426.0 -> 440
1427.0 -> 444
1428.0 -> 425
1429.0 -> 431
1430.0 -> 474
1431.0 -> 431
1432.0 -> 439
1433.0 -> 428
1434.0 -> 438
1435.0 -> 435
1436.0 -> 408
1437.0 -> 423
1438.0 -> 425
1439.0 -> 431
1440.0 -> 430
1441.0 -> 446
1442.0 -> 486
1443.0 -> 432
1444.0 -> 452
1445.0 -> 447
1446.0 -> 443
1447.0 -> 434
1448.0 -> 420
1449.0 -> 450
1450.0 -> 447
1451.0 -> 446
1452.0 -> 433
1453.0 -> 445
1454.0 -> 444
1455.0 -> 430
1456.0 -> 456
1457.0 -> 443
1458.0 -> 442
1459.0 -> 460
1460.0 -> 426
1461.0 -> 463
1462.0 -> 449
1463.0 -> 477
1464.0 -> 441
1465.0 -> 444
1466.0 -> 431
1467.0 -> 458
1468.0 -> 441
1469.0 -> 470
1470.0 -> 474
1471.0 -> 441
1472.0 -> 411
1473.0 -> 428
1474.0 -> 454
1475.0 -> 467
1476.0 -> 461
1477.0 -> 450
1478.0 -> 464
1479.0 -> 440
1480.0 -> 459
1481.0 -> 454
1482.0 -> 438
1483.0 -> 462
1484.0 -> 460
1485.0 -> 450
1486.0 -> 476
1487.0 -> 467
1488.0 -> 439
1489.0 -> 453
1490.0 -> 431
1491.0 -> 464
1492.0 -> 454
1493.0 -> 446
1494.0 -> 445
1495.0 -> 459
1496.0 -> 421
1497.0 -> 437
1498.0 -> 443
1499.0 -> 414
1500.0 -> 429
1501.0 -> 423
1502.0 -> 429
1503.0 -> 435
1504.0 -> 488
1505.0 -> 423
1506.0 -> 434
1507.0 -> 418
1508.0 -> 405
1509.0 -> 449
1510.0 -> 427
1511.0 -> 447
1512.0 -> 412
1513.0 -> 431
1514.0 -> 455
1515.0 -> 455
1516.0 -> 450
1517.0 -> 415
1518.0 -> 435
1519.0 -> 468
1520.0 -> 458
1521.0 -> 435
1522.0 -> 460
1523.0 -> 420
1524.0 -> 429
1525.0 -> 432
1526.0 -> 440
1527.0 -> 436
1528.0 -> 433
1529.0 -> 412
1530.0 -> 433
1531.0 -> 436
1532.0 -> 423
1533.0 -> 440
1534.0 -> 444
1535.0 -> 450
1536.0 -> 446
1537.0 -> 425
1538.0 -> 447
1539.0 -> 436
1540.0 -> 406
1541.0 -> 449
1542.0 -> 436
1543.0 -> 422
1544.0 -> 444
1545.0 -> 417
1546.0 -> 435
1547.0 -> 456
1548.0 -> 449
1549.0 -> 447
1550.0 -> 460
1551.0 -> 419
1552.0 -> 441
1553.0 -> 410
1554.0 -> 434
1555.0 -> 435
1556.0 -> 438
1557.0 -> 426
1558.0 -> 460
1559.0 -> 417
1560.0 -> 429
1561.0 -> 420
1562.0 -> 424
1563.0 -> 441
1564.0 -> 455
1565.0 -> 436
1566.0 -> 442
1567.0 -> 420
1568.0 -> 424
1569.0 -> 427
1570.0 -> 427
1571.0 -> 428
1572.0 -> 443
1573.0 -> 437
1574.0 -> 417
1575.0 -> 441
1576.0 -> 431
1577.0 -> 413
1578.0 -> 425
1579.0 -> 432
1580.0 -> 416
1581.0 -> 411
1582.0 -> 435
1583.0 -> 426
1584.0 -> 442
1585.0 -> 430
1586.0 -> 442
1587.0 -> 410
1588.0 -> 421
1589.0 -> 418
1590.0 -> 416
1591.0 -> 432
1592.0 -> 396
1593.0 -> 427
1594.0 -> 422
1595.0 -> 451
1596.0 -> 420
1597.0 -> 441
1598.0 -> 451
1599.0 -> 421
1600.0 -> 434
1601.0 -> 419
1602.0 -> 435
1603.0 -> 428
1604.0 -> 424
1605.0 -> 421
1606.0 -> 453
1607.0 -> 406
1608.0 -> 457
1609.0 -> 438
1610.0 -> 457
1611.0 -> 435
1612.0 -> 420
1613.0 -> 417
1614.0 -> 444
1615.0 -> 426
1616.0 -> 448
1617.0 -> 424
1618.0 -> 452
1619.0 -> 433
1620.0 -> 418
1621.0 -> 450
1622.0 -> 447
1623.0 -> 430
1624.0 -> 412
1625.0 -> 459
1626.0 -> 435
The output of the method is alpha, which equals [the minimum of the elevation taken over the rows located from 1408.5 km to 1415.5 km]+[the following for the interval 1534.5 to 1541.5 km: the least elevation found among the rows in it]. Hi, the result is 843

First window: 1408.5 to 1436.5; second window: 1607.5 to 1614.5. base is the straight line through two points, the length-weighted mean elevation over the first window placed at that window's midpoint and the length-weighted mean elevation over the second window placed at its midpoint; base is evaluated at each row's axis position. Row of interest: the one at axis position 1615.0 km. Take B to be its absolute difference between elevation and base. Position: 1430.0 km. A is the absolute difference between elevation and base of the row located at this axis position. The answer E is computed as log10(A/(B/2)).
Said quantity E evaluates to 0.7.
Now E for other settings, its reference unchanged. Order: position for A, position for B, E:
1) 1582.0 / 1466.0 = -0.1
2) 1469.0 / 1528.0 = 0.9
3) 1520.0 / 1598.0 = 0.5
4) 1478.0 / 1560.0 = 0.6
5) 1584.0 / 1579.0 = 0.0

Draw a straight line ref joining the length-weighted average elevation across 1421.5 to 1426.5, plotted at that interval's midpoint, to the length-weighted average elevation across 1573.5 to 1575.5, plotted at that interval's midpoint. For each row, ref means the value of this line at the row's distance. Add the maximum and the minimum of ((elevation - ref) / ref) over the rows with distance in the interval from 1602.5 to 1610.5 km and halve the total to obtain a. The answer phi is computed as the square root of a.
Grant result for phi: 0.142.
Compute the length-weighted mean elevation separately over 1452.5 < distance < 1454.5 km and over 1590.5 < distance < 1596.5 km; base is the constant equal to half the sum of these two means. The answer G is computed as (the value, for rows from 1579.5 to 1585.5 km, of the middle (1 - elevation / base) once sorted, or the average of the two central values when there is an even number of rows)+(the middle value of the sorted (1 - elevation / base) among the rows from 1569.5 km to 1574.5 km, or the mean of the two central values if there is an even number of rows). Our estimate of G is 0.030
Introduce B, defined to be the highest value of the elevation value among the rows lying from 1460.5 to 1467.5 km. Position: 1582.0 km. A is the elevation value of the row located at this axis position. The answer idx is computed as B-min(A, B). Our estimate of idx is 42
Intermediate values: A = 435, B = 477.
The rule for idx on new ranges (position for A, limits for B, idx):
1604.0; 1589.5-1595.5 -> 27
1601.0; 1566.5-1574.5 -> 24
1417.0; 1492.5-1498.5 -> 0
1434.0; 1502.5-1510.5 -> 50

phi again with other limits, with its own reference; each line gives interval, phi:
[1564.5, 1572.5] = 0.061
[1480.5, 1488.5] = 0.164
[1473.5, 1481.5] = 0.126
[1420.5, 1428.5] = 0.064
